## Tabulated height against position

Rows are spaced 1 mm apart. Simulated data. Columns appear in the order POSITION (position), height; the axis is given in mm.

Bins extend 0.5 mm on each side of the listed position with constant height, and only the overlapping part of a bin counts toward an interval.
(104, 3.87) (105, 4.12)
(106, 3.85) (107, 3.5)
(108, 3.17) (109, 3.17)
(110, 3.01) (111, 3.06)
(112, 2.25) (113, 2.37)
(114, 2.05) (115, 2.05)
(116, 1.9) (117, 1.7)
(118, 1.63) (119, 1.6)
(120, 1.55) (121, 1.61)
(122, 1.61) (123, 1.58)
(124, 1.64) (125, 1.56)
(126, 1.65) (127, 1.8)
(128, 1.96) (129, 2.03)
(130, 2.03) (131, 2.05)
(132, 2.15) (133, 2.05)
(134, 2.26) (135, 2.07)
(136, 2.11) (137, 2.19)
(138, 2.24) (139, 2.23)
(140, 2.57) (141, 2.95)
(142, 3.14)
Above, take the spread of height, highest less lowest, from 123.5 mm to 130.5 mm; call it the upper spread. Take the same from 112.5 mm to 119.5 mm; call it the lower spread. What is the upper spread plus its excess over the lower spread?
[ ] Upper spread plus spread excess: 0.17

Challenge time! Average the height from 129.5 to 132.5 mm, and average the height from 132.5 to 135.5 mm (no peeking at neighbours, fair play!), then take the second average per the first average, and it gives 1.0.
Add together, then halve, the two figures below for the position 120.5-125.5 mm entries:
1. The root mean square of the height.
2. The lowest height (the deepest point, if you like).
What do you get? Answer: 1.6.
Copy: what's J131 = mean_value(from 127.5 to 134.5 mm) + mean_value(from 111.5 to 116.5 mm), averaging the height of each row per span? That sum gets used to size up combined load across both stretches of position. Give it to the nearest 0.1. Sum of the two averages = 4.2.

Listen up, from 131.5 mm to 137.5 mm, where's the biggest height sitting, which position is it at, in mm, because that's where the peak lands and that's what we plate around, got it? 134 mm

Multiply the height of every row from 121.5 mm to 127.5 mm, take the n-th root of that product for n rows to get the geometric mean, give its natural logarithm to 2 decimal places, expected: 0.49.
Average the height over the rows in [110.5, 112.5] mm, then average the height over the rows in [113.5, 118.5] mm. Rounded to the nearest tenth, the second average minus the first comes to -0.8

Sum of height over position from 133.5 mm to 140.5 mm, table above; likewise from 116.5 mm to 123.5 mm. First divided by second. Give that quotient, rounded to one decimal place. 1.4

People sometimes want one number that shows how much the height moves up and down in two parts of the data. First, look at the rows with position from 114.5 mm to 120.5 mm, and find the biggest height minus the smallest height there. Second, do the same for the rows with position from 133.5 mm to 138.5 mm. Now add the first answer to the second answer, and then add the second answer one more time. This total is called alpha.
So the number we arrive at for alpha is 0.88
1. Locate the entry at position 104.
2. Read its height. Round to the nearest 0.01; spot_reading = 3.87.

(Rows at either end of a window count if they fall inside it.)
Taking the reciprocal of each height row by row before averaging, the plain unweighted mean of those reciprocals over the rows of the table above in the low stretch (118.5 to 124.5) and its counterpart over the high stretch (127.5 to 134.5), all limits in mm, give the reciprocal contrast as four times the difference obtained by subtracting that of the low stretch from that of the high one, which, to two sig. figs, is -0.57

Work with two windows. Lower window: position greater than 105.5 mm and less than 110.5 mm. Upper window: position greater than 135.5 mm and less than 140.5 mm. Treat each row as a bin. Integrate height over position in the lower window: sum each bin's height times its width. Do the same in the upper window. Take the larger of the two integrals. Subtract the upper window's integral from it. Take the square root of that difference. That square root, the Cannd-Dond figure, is 2.3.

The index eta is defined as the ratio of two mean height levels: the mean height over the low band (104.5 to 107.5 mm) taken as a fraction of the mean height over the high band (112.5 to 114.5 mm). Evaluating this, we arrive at 1.7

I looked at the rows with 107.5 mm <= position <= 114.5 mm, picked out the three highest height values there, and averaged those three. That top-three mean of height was 3.1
